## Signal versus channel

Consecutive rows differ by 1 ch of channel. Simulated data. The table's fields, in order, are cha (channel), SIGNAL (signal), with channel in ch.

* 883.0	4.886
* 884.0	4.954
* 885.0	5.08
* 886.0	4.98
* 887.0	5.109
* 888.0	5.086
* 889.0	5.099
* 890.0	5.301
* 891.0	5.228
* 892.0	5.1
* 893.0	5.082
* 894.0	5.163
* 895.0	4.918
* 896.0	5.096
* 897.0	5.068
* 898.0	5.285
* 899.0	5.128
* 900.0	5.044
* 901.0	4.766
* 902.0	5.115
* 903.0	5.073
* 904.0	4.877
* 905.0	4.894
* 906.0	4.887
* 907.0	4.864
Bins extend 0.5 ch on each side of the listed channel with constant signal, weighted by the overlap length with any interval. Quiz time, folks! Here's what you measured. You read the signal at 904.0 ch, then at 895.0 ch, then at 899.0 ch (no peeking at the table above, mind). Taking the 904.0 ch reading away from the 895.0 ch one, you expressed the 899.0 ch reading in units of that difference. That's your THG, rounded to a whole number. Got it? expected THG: 125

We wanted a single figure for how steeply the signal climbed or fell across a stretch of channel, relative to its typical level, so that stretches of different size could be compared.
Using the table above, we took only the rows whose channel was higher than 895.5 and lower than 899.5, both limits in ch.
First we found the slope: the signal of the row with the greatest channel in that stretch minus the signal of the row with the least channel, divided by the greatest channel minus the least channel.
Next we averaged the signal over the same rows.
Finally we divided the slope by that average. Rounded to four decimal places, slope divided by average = 0.0021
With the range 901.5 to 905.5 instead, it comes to -0.0148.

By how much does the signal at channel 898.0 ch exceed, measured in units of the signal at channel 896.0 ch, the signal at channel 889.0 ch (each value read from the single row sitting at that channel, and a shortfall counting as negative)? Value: 0.04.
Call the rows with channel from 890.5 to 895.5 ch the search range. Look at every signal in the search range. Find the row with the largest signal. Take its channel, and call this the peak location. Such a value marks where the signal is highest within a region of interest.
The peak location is 891.0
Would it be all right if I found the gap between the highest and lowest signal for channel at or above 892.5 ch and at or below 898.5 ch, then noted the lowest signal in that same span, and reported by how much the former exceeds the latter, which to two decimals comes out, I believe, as -4.55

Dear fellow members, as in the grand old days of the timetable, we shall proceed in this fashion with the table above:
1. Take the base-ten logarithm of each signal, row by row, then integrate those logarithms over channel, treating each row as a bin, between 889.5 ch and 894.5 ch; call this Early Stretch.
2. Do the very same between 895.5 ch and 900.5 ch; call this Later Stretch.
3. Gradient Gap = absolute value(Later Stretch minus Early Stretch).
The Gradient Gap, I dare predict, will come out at 0.021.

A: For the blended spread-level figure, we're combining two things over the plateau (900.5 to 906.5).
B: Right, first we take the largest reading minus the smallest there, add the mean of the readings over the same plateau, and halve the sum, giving 2.64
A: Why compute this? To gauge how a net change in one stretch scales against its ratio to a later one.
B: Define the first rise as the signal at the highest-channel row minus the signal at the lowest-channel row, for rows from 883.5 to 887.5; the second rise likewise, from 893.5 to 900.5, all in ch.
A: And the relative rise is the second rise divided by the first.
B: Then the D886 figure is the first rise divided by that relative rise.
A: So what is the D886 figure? -0.202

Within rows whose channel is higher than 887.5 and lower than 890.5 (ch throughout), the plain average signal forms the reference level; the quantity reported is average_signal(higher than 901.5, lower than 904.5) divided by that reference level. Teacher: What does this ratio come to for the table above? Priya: 0.97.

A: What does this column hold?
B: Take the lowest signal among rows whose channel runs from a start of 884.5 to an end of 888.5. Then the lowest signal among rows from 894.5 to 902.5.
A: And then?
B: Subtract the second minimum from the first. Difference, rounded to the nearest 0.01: 0.21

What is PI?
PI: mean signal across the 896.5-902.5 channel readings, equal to 5.07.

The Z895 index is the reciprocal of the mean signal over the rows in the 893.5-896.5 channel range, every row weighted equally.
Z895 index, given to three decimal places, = 0.198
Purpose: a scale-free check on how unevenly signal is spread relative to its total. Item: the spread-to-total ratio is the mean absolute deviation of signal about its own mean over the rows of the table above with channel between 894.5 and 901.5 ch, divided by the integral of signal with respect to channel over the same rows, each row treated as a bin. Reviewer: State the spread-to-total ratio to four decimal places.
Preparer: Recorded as 0.0033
